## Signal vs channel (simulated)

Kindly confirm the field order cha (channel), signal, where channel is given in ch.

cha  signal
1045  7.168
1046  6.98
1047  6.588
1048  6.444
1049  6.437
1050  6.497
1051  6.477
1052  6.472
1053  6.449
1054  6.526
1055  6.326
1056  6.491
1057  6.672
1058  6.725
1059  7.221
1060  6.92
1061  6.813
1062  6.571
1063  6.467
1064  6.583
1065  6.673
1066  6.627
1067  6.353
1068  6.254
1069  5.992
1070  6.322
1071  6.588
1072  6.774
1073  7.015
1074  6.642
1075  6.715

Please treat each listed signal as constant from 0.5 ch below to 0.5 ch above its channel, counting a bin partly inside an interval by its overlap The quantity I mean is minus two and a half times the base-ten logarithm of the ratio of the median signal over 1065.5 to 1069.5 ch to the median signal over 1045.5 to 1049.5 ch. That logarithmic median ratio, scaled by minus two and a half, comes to 0.04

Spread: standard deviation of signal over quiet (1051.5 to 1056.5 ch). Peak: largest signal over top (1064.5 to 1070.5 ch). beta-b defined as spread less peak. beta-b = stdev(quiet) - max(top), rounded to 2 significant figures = -6.6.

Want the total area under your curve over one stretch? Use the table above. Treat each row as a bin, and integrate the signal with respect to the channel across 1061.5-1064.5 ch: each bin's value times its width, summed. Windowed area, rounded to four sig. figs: 19.62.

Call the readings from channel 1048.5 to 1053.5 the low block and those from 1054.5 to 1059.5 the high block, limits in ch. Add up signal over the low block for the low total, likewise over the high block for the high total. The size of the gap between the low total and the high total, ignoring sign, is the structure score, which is 1.10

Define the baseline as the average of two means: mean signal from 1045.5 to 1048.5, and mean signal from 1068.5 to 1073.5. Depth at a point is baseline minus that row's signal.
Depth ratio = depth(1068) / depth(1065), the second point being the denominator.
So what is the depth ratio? -5.1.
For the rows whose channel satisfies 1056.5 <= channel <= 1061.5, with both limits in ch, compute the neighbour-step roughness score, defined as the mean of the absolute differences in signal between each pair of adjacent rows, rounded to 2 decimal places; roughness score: 0.24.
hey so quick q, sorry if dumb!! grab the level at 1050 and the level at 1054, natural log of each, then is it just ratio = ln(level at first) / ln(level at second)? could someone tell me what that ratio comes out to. 1.00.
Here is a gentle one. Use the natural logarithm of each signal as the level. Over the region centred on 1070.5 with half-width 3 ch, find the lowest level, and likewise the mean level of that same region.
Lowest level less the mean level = -0.079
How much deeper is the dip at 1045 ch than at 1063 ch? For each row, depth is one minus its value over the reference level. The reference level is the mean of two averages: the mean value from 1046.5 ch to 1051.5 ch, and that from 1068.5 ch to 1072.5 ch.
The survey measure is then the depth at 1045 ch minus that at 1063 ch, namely -0.11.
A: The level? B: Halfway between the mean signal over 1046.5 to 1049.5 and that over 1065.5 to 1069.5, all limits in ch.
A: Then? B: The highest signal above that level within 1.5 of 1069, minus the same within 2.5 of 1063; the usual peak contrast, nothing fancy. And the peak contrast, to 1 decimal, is -0.5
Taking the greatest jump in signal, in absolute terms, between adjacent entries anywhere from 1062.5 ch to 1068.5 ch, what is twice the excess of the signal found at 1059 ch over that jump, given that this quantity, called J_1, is 13.89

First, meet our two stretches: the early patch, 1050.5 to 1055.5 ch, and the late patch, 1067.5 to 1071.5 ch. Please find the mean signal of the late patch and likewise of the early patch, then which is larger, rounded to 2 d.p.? 6.45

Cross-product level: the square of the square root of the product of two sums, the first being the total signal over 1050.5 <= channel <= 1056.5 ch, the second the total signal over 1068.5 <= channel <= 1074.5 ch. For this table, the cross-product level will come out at 1524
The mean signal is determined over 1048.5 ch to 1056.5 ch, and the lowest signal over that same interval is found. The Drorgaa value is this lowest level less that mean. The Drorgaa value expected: -0.133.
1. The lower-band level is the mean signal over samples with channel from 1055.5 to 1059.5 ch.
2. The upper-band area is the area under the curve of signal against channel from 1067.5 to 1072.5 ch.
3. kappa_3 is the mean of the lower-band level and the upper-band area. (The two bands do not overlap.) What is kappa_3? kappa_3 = 19.4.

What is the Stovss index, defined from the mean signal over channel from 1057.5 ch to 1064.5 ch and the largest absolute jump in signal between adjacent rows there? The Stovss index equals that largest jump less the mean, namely -6.26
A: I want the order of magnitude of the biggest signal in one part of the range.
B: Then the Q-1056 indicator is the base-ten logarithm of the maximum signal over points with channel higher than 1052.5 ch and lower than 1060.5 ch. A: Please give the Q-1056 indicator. 0.859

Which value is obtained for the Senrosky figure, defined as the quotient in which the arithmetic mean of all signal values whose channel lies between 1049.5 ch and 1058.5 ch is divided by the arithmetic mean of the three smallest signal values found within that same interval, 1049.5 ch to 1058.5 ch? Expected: 1.02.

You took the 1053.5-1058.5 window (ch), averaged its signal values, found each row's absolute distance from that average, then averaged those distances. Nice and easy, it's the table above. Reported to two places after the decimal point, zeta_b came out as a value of 0.12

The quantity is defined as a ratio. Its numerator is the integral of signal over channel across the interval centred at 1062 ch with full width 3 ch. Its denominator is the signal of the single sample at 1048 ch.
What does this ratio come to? 3.1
